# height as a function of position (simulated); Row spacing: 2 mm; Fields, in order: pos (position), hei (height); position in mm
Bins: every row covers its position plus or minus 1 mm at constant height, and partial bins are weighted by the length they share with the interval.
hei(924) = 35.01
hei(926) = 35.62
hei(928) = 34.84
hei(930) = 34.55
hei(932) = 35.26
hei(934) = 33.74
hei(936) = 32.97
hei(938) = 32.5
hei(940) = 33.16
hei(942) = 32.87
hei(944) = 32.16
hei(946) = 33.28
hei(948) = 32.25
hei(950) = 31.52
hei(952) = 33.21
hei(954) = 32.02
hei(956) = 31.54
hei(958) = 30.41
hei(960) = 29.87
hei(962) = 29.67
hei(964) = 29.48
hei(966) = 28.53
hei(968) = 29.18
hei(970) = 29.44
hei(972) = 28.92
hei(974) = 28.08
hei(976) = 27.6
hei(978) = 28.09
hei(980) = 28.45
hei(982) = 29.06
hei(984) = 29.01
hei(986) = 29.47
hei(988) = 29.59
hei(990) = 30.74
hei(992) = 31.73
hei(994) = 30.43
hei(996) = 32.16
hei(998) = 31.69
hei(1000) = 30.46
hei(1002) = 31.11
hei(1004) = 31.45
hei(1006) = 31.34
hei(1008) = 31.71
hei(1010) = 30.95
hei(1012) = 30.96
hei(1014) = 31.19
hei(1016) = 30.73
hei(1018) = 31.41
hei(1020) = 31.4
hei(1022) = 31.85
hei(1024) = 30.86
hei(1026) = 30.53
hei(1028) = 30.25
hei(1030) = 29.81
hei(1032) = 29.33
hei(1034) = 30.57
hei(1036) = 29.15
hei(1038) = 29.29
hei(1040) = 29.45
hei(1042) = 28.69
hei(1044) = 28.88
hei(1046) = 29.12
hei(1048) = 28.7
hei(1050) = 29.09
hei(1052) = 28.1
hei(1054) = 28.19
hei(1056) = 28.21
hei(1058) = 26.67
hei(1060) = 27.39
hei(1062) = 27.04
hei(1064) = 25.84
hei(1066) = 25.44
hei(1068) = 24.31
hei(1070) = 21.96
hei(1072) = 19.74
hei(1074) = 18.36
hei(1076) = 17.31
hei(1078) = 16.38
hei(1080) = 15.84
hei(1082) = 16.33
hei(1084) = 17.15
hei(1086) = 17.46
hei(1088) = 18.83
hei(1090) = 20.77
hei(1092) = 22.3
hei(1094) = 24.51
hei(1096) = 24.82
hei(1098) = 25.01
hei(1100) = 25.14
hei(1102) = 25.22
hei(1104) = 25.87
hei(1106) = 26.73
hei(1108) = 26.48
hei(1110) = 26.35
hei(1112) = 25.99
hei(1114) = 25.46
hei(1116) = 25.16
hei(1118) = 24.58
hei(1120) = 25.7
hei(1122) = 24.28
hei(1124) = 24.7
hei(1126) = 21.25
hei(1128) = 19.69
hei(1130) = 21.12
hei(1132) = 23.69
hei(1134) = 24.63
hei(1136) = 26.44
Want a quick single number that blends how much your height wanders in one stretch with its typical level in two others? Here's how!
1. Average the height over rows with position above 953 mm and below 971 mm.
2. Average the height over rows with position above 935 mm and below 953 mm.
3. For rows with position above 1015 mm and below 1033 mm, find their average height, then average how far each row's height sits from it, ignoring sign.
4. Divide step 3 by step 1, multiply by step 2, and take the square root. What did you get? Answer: 0.8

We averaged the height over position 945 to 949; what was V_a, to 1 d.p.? 32.8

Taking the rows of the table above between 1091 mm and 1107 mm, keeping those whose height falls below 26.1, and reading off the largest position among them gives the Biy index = 1104 mm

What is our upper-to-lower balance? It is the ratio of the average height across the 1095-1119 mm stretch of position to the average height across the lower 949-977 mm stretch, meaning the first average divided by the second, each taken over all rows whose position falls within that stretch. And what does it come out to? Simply 0.85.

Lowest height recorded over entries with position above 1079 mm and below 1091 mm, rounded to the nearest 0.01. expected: 15.84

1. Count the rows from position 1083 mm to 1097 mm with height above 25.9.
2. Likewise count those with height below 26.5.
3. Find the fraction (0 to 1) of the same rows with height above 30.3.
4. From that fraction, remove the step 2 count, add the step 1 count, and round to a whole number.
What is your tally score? -7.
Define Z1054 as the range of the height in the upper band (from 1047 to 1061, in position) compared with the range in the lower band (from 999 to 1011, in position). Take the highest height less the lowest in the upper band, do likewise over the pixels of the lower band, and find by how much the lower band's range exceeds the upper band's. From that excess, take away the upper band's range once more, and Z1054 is -4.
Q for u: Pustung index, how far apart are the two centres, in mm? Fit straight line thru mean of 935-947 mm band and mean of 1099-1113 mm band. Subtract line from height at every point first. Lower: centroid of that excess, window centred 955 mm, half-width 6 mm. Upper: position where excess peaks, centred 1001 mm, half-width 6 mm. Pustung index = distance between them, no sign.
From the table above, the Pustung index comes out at 38.1 mm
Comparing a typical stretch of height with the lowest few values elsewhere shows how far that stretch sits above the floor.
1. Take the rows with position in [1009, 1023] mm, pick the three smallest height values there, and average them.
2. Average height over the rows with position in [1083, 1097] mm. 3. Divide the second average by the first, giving 0.67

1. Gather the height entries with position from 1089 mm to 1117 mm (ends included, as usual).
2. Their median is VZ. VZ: 25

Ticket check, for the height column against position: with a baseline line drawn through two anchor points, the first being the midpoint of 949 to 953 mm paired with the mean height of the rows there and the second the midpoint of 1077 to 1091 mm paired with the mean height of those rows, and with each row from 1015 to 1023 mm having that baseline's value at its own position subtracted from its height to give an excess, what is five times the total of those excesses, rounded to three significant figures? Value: 131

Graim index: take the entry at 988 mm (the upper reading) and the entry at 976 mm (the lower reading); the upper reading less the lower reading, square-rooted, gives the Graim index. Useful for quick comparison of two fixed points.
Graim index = 1.41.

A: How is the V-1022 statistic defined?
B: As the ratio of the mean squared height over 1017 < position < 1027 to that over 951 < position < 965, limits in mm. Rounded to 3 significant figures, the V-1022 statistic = 1.02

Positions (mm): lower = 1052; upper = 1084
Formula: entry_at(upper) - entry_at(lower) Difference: -11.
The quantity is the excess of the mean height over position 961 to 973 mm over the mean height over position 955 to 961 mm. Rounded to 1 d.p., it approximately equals -1.4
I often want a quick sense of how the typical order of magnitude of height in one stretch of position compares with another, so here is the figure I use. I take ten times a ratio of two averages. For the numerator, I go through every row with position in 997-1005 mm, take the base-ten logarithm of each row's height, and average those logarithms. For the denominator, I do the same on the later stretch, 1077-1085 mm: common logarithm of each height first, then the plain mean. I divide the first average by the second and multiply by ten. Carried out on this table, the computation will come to 12.3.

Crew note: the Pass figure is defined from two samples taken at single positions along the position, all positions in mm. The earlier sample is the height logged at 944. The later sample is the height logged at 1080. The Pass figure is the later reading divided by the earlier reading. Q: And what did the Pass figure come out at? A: 0.49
